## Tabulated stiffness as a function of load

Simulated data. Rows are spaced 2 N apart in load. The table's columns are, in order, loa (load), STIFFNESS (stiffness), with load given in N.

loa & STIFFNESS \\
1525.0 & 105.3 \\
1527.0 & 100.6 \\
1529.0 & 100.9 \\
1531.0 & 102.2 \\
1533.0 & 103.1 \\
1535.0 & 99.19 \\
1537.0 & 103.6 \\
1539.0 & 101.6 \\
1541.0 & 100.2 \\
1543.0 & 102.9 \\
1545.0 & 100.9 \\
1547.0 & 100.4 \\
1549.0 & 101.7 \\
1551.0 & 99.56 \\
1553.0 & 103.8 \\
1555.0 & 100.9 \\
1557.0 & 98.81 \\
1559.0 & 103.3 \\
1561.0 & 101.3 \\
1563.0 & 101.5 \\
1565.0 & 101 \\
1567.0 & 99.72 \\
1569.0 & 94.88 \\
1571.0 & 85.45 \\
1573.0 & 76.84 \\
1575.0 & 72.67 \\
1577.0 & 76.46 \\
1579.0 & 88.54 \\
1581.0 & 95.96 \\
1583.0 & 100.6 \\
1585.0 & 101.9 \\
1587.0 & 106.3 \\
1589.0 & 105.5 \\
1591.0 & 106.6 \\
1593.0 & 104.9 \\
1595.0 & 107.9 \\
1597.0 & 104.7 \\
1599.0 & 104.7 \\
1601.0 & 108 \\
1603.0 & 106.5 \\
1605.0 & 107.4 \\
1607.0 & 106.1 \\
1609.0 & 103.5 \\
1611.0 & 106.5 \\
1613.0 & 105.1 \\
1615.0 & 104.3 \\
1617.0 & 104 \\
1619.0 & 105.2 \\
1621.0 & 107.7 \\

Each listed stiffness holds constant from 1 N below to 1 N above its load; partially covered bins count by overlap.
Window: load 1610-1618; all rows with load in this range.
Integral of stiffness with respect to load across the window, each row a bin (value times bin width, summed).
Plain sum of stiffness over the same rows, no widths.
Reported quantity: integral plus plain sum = 1260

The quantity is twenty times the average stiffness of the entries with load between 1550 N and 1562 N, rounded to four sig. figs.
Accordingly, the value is 2026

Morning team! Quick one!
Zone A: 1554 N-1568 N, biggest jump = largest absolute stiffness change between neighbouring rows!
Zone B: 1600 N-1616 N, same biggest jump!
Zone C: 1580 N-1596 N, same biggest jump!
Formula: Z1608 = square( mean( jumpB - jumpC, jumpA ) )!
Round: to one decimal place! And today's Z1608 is 2.0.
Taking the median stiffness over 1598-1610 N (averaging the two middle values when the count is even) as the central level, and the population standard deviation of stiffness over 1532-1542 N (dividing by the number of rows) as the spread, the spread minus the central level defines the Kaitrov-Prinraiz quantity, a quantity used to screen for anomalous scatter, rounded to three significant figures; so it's -105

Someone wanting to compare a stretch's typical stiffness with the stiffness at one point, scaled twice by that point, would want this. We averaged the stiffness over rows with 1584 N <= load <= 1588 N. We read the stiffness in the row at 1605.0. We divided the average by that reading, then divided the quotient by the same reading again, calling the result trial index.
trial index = 0.0090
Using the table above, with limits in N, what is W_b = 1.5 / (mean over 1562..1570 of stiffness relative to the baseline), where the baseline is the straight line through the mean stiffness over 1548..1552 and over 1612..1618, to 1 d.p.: -0.7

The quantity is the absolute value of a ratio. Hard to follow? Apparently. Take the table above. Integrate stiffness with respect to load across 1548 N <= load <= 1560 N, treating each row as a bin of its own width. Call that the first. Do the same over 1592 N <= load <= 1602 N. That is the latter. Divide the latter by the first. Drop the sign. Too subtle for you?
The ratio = 0.87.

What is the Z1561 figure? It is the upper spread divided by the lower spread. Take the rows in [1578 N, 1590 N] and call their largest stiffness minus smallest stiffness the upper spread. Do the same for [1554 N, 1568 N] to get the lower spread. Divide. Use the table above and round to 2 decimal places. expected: 3.96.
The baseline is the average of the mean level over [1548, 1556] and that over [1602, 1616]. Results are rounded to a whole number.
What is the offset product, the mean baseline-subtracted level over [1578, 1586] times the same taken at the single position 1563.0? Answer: 14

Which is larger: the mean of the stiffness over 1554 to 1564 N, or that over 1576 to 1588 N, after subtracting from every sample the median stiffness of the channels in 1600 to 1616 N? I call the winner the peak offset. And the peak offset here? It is -5.1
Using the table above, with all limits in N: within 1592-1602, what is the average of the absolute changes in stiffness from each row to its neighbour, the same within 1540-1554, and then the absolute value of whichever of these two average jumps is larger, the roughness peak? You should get 2.4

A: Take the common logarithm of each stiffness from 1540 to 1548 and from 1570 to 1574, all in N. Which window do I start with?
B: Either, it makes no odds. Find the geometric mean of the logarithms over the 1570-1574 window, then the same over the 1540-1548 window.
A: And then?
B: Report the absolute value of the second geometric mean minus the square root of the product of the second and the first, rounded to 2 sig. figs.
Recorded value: 0.049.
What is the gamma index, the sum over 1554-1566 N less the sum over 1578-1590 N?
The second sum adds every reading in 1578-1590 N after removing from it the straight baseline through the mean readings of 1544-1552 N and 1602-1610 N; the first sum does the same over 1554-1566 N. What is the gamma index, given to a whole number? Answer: 21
